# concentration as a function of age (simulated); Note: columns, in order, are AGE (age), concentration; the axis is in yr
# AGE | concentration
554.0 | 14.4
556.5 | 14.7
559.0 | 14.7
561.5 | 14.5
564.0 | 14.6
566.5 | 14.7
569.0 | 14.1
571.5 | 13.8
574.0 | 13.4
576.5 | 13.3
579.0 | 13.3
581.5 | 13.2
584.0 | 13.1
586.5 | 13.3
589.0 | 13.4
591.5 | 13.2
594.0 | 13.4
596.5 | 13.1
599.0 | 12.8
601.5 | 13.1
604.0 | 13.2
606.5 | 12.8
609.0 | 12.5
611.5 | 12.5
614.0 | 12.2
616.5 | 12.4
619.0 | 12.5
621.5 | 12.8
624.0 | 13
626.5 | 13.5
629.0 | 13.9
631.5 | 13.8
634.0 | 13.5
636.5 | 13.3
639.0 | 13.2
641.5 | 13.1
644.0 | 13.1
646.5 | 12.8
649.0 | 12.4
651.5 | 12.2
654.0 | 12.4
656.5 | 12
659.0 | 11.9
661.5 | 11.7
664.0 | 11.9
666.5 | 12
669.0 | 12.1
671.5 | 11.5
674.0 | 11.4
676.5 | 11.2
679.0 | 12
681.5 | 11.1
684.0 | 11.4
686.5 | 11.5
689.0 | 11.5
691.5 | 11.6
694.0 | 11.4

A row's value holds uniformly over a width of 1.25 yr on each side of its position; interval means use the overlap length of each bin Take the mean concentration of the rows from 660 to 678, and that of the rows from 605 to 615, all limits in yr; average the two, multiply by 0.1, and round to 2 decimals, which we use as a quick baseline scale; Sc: 1.21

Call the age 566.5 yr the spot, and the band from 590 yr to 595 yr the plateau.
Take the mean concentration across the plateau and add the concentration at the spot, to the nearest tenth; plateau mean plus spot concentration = 28.0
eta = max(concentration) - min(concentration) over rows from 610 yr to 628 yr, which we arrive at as 1.3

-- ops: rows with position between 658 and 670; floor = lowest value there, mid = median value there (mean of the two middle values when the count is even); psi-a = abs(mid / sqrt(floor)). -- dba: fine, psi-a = 3.48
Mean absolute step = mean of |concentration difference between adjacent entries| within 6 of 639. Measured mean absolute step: 0.10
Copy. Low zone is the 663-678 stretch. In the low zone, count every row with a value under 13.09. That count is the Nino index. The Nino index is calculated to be 6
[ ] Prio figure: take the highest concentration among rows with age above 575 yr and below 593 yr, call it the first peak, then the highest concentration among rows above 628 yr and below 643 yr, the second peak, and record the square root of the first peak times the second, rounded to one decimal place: 13.6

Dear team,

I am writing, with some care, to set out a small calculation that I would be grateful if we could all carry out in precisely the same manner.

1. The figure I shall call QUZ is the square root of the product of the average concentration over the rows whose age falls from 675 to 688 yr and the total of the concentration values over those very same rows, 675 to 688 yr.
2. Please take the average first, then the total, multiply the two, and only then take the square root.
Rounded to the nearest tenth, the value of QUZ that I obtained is 25.6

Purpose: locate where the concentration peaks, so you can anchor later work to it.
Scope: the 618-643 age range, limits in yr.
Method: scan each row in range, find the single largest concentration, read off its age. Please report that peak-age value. 629.0 yr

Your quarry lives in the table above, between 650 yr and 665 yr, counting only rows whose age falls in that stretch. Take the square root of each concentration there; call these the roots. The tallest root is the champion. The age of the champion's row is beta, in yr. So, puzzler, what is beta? 654.0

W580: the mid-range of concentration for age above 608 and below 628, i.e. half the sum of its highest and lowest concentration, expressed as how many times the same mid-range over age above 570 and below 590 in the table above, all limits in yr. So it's 0.96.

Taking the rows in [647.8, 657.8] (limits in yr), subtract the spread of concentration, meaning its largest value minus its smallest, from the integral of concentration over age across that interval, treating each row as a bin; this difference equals 122.1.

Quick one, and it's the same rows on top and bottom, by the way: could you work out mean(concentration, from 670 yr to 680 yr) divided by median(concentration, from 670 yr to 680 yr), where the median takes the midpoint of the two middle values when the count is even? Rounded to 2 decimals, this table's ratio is 1.01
